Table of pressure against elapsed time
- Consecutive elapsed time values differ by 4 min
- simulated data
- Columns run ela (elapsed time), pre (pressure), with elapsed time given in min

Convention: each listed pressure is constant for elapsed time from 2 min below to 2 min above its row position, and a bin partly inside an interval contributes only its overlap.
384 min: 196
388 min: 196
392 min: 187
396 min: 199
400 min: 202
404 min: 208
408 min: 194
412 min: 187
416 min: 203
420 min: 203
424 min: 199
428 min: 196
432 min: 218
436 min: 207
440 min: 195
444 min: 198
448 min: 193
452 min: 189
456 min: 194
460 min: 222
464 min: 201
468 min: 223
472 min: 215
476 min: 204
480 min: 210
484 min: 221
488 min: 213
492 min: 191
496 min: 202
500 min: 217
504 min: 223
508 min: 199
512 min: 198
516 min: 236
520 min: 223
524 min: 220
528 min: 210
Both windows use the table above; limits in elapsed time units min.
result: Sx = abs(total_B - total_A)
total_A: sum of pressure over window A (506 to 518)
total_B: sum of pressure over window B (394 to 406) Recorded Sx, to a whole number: 24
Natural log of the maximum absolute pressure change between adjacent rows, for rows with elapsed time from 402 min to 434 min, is 3.09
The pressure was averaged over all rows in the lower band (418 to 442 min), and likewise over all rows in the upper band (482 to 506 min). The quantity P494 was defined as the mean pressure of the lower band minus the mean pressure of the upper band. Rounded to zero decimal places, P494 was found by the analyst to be -8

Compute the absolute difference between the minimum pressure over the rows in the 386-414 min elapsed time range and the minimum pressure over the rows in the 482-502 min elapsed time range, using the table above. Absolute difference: 4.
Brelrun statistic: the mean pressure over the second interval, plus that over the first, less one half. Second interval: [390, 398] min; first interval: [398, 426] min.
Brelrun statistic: 392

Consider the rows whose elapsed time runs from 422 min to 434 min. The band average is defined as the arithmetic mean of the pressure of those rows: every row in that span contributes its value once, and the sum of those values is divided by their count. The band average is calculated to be 204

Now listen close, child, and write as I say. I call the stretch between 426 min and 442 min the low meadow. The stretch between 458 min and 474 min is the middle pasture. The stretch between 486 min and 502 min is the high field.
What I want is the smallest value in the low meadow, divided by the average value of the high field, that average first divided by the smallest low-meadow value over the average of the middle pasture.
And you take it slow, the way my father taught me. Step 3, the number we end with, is 0.859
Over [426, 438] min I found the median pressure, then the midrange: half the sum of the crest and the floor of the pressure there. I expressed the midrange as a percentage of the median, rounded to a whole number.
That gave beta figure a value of 100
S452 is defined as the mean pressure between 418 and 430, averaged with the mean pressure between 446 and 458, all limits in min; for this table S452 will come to 196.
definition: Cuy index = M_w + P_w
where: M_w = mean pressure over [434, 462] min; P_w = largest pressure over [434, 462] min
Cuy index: 422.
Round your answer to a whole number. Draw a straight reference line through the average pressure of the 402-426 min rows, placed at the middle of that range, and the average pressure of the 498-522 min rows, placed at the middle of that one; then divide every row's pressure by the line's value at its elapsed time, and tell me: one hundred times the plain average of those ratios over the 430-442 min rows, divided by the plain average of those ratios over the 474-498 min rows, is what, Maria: 104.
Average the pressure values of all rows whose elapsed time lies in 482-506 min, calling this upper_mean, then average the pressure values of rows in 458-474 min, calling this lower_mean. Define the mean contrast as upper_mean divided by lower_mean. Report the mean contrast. 0.98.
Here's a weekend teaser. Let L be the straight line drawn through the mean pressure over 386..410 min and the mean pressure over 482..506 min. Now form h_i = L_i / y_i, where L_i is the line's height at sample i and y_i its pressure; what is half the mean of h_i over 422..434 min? 0.495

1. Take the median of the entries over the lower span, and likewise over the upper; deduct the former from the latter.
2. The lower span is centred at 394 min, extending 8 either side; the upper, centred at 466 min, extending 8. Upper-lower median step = 21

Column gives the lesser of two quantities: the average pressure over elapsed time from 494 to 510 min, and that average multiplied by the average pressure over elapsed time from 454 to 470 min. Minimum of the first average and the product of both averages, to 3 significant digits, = 210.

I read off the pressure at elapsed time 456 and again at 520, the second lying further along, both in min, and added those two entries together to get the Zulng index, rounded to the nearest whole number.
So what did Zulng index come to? 417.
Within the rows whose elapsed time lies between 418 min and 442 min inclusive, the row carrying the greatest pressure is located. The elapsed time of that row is 432 min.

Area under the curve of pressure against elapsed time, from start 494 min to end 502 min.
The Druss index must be 1676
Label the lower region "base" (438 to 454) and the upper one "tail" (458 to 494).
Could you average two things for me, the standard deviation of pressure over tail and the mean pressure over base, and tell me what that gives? 102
